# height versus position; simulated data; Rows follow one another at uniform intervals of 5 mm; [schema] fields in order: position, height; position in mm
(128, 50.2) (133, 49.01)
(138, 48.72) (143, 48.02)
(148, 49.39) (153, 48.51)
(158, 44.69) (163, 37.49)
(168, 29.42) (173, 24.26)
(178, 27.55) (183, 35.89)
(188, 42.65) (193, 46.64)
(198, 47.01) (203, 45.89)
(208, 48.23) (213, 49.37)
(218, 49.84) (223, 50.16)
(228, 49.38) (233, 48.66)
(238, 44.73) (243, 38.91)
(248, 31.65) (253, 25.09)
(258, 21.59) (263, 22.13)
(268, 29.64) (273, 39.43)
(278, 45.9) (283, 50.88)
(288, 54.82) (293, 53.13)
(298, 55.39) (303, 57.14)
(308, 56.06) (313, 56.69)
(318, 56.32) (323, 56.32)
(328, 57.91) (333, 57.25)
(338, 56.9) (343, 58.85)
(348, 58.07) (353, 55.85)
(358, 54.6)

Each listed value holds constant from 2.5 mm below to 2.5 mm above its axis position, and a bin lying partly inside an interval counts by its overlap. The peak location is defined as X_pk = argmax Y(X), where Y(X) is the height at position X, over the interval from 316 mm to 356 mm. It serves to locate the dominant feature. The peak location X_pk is 343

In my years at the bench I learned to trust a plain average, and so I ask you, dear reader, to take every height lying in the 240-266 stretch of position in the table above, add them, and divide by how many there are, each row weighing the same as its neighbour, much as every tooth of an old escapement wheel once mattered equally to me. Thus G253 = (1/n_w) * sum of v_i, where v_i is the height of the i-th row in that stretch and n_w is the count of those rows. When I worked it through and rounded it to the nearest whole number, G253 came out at 28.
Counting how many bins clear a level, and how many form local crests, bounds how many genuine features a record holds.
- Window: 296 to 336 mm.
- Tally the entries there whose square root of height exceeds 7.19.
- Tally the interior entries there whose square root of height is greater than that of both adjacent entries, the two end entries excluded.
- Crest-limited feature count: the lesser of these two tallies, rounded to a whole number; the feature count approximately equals 3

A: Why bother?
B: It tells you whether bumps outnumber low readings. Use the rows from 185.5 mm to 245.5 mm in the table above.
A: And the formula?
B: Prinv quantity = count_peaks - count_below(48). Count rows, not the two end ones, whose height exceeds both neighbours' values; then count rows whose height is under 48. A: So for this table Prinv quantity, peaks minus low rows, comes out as -4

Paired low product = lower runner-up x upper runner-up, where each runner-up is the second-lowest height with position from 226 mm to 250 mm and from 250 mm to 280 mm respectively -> 861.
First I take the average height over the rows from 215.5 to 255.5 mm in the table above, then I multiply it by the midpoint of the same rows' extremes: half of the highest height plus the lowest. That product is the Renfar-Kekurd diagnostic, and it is 1592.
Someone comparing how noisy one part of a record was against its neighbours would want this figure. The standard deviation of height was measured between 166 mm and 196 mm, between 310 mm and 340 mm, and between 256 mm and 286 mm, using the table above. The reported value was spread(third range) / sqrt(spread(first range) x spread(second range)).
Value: 5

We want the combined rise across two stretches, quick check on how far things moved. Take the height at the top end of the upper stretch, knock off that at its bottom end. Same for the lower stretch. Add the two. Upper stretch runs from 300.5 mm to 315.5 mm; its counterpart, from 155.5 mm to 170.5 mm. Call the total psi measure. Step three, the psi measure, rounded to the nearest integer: -16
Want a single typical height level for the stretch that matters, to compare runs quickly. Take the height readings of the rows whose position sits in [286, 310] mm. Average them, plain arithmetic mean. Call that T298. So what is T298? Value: 55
